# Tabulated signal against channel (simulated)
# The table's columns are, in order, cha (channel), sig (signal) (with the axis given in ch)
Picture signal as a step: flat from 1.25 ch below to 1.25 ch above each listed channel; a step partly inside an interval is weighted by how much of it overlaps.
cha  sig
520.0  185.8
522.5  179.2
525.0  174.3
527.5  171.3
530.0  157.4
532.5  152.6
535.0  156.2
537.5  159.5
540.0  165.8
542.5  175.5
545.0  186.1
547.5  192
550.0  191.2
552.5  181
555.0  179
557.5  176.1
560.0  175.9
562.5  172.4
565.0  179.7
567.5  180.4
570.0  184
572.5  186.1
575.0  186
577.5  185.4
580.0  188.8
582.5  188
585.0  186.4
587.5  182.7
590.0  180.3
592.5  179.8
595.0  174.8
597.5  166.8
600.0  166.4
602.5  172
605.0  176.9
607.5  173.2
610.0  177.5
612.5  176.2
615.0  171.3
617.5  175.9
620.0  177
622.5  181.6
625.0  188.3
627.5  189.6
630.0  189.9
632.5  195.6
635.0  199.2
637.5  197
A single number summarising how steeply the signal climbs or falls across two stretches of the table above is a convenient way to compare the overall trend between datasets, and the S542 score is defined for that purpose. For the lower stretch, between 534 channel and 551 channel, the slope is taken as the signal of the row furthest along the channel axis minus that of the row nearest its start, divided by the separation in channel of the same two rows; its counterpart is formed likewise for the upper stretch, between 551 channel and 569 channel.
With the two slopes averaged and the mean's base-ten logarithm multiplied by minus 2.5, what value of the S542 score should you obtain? 0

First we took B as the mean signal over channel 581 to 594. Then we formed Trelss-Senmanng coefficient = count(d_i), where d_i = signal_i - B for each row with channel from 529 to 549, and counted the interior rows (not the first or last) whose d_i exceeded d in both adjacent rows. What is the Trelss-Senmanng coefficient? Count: 0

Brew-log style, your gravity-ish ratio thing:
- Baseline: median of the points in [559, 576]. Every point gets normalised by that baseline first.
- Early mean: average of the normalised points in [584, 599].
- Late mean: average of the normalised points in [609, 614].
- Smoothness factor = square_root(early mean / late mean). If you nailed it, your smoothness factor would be 1.00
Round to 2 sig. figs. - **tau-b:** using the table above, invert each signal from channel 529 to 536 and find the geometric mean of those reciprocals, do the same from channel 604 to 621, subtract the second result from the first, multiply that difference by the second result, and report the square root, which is 0.0020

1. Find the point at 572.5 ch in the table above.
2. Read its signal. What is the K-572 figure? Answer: 186.1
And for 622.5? 181.6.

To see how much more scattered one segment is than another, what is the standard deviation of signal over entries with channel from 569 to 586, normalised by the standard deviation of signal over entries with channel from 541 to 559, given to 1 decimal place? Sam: 0.2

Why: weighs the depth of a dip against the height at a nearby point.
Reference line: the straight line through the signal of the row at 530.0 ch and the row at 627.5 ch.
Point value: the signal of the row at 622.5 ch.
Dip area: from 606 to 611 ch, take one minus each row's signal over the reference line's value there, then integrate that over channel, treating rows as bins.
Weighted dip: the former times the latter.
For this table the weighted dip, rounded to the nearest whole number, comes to 40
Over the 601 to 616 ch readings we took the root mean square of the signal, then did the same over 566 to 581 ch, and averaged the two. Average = 180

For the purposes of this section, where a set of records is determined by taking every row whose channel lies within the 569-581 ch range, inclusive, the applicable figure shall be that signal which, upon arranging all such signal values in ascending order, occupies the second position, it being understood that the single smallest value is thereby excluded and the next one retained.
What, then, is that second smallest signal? 185.4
